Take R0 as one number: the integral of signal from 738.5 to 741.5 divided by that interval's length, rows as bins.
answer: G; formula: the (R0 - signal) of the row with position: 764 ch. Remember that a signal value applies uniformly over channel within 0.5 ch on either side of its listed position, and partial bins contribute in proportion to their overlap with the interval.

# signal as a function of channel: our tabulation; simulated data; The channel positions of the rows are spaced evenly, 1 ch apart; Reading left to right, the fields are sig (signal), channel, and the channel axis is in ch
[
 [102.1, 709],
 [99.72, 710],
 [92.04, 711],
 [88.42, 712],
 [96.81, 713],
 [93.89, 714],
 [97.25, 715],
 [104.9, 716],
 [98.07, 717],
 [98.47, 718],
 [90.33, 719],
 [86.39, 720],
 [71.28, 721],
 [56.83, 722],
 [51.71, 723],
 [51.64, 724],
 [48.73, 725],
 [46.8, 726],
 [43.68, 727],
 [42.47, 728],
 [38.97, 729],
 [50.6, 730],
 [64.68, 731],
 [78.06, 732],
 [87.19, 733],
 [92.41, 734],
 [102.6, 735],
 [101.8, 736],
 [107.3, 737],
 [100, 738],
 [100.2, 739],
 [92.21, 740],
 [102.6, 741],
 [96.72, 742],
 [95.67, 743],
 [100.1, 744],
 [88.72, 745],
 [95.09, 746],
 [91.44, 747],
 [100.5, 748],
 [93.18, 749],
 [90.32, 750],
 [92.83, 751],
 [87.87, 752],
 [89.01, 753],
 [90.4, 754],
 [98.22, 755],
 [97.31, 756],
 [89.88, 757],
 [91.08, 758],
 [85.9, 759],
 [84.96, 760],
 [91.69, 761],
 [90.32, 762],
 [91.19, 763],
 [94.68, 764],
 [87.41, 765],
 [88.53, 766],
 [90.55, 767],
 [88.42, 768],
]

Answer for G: 4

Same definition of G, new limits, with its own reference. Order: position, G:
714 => 4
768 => 10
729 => 59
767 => 8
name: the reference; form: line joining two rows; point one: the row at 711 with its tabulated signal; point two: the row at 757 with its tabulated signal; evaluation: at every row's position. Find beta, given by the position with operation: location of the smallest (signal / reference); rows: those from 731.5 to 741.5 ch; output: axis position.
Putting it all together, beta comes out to 732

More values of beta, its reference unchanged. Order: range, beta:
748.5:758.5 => 752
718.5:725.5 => 725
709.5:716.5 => 712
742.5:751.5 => 745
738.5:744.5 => 740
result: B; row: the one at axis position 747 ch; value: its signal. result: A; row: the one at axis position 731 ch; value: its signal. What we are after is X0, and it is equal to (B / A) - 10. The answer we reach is -8.59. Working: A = 64.68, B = 91.44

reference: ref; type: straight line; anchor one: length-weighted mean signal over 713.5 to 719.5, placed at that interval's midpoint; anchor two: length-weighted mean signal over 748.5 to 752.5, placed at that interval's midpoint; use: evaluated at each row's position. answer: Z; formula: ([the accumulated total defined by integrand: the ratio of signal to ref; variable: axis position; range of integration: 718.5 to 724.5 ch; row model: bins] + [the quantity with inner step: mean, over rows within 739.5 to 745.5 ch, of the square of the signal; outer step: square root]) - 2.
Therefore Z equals 98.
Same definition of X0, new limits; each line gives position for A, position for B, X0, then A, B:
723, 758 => -8.24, 51.71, 91.08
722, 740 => -8.38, 56.83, 92.21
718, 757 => -9.09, 98.47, 89.88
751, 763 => -9.02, 92.83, 91.19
